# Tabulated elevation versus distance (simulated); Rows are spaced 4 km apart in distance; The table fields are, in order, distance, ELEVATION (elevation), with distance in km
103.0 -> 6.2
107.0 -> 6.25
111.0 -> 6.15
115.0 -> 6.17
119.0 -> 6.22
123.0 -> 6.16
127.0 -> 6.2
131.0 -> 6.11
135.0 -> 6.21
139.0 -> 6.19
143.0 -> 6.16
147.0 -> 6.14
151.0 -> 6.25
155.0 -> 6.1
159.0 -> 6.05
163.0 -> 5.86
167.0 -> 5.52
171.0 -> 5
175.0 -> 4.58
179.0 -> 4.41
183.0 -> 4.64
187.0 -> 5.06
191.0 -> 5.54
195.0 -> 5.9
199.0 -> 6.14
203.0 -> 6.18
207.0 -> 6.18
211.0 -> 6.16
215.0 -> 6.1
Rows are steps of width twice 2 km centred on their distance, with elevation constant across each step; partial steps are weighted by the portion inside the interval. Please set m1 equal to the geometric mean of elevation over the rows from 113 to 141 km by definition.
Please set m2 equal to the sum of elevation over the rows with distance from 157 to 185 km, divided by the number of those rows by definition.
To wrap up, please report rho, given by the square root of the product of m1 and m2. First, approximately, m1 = 6.18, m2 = 5.2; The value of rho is 5.64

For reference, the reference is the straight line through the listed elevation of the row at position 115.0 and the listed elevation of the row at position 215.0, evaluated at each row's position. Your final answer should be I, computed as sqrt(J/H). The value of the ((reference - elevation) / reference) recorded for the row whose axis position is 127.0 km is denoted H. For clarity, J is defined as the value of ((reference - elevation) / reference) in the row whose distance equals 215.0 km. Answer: 0.0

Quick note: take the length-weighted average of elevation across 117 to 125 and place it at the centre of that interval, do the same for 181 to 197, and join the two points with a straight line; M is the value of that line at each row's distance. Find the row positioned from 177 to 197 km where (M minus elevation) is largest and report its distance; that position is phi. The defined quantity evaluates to 179.0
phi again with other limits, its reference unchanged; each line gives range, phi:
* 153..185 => 179.0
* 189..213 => 191.0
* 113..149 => 115.0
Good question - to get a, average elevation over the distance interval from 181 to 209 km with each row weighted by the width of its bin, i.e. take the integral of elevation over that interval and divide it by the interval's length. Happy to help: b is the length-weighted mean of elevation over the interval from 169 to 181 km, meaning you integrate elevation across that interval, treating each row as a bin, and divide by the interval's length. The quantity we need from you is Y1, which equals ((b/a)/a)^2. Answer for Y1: 0.021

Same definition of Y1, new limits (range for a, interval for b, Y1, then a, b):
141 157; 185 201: 0.022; 6.16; 5.7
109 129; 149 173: 0.023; 6.18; 5.8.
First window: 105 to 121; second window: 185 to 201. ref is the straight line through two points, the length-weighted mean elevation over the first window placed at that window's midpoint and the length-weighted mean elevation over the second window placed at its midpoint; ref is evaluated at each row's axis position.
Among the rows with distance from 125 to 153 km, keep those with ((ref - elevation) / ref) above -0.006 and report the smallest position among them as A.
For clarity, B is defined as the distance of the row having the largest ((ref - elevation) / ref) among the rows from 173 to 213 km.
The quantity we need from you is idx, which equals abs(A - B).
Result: 48 km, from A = 131.0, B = 179.0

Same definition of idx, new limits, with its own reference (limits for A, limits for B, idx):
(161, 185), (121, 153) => 40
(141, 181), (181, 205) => 20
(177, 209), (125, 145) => 48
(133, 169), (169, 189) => 16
